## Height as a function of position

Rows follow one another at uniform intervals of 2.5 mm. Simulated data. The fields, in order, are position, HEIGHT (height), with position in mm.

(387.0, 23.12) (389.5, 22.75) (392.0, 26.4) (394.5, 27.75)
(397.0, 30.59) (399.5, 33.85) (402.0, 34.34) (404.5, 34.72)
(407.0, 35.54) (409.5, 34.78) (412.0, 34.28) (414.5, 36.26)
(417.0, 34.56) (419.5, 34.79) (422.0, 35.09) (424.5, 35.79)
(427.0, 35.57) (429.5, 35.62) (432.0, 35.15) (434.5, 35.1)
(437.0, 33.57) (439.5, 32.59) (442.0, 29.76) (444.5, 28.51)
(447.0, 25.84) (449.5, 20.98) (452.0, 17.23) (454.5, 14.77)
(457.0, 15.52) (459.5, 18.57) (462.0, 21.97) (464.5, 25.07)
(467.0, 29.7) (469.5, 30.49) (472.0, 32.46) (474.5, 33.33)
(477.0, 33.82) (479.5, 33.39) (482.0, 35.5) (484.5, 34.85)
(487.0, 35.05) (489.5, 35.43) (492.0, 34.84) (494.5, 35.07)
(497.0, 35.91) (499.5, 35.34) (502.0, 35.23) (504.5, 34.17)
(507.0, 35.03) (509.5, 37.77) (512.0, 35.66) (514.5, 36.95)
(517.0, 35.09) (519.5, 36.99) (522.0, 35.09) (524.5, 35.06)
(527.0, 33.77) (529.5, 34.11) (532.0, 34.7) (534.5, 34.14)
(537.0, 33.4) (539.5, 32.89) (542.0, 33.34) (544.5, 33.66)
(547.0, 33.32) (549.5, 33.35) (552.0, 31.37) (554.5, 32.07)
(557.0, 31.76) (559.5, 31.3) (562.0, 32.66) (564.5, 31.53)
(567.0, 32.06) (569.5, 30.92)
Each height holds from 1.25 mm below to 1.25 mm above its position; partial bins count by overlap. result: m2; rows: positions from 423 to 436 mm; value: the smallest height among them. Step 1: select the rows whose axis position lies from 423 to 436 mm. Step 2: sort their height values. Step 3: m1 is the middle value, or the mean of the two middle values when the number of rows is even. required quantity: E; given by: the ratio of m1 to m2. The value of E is 1.01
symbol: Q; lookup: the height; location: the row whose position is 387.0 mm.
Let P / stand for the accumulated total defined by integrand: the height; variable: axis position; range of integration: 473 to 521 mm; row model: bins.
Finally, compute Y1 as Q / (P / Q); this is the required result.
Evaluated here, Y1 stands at 0.3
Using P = 1690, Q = 23.12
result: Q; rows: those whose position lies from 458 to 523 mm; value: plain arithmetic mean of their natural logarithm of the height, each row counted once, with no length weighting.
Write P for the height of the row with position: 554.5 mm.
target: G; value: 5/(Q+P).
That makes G 0.141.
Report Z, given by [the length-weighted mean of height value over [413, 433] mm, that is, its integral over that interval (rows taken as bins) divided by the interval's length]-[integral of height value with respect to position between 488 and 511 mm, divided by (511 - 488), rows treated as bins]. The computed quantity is 0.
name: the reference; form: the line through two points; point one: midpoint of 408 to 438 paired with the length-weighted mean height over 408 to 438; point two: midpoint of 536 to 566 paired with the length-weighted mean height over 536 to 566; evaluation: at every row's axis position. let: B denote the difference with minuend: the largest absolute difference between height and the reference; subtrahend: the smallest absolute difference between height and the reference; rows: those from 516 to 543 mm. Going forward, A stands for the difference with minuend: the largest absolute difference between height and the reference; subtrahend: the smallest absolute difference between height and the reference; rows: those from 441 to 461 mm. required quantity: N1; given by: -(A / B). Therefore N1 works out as -4.0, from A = 15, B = 4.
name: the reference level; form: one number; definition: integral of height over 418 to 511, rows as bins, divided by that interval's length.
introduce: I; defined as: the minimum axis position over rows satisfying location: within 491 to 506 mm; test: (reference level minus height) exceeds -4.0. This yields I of 492.0 mm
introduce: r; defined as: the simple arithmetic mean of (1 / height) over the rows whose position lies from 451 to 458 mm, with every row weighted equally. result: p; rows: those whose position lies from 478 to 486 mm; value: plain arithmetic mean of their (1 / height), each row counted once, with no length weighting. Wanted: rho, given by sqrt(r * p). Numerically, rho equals 0.0428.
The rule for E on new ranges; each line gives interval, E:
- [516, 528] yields 1.04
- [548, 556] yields 1.02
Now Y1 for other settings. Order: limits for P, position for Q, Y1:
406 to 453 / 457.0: 0.2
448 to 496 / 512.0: 0.9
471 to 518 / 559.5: 0.6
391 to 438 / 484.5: 0.8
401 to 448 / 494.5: 0.8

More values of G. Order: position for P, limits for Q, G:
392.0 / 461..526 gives 0.167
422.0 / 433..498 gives 0.130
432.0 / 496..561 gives 0.129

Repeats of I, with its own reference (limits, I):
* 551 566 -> 552.0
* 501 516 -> 504.5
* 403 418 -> 404.5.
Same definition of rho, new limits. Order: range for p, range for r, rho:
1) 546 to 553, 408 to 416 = 0.0295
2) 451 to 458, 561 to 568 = 0.0445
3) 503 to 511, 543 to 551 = 0.0290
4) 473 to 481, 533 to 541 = 0.0299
